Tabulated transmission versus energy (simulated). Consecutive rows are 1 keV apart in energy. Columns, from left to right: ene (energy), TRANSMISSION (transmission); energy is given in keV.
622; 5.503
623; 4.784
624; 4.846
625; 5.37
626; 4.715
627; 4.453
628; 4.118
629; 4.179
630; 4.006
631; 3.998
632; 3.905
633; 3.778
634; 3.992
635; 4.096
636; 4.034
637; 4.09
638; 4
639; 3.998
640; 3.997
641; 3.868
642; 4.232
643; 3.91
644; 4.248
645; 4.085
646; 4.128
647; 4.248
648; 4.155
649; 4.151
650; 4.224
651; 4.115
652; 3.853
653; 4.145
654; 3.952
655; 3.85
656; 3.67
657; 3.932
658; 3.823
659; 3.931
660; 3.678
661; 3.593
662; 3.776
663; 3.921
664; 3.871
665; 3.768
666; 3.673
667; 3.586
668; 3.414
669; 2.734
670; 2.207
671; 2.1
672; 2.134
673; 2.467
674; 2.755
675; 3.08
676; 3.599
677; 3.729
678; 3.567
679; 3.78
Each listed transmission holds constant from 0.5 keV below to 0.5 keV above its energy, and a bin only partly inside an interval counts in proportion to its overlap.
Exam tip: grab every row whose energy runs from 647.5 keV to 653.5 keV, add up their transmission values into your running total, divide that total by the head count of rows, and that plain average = 4.11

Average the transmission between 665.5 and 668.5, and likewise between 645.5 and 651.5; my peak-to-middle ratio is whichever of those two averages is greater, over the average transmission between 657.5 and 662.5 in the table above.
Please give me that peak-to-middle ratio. 1.11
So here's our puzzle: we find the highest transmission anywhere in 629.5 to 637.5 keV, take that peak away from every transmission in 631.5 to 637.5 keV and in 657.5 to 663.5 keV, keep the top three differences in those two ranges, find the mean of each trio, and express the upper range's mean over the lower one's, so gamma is 9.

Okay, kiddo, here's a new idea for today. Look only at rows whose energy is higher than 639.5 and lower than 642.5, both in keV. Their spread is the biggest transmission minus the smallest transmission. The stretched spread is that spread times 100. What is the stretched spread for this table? 36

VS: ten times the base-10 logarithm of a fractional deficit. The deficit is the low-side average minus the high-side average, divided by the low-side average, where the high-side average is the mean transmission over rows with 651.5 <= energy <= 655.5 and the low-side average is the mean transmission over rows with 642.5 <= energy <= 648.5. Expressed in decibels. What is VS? -14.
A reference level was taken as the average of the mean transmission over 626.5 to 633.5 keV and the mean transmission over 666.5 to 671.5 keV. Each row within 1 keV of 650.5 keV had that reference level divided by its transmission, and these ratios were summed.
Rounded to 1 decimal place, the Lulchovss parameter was 1.6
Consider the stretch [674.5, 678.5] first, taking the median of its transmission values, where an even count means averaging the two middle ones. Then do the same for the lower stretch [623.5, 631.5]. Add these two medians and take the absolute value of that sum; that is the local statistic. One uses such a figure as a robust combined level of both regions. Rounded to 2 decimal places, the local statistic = 7.90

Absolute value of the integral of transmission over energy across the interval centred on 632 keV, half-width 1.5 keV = 11.7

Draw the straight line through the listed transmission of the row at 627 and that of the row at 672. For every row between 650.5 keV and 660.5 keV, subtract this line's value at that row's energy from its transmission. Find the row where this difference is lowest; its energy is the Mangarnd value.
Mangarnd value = 652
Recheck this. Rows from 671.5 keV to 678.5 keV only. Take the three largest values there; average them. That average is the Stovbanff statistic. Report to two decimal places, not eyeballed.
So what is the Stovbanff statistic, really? 3.63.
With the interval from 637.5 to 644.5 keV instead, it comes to 4.16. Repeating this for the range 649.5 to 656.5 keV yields 4.16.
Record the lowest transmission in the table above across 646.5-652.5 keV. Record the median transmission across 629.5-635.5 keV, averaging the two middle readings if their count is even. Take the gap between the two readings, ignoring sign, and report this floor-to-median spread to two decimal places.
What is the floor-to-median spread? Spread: 0.14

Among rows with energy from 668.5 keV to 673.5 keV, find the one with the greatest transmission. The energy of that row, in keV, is 669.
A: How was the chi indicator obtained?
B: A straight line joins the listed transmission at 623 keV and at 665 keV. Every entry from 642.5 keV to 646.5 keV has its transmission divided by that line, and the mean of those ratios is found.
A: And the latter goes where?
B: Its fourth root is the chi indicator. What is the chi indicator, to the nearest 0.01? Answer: 0.99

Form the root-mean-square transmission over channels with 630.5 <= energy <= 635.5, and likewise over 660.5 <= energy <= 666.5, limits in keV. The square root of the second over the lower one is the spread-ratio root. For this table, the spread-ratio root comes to 0.98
